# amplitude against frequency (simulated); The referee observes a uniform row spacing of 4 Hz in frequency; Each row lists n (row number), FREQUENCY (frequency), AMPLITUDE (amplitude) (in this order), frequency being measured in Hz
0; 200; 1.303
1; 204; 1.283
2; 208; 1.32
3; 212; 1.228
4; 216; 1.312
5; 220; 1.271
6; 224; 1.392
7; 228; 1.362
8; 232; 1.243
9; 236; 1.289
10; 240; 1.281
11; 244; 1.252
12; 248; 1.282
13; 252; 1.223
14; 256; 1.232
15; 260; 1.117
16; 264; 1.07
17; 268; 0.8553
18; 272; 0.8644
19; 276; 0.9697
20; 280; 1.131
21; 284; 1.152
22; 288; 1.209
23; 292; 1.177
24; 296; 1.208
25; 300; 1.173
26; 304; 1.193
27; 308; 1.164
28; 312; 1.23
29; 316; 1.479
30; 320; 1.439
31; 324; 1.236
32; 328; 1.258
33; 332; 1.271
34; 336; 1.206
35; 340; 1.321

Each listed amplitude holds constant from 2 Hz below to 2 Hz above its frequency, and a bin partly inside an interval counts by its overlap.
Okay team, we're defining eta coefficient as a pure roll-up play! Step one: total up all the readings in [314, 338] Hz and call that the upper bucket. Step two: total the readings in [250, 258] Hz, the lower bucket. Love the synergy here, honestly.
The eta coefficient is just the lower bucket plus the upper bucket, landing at 10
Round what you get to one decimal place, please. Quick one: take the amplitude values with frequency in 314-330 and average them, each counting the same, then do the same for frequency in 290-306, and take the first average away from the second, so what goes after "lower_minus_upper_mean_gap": -0.2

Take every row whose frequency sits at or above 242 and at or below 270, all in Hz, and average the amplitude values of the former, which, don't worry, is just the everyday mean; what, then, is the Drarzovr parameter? 1.15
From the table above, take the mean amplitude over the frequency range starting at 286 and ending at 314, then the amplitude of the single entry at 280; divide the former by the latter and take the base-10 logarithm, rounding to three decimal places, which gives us 0.023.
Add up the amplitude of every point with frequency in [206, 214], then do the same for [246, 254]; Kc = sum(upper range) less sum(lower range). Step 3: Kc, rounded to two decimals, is -0.04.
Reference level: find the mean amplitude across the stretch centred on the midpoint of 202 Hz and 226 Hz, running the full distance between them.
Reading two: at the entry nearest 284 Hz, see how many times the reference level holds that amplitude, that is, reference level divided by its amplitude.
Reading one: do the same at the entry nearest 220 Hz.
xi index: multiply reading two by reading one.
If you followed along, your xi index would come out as 1.16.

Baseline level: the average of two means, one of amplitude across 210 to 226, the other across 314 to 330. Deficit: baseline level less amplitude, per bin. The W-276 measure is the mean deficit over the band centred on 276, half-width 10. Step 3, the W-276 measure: 0.33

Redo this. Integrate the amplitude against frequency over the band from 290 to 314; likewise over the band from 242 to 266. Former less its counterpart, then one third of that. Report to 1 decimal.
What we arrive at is 0.0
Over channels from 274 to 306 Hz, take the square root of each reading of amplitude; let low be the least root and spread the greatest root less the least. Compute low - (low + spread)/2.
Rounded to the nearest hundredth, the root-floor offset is 0.43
